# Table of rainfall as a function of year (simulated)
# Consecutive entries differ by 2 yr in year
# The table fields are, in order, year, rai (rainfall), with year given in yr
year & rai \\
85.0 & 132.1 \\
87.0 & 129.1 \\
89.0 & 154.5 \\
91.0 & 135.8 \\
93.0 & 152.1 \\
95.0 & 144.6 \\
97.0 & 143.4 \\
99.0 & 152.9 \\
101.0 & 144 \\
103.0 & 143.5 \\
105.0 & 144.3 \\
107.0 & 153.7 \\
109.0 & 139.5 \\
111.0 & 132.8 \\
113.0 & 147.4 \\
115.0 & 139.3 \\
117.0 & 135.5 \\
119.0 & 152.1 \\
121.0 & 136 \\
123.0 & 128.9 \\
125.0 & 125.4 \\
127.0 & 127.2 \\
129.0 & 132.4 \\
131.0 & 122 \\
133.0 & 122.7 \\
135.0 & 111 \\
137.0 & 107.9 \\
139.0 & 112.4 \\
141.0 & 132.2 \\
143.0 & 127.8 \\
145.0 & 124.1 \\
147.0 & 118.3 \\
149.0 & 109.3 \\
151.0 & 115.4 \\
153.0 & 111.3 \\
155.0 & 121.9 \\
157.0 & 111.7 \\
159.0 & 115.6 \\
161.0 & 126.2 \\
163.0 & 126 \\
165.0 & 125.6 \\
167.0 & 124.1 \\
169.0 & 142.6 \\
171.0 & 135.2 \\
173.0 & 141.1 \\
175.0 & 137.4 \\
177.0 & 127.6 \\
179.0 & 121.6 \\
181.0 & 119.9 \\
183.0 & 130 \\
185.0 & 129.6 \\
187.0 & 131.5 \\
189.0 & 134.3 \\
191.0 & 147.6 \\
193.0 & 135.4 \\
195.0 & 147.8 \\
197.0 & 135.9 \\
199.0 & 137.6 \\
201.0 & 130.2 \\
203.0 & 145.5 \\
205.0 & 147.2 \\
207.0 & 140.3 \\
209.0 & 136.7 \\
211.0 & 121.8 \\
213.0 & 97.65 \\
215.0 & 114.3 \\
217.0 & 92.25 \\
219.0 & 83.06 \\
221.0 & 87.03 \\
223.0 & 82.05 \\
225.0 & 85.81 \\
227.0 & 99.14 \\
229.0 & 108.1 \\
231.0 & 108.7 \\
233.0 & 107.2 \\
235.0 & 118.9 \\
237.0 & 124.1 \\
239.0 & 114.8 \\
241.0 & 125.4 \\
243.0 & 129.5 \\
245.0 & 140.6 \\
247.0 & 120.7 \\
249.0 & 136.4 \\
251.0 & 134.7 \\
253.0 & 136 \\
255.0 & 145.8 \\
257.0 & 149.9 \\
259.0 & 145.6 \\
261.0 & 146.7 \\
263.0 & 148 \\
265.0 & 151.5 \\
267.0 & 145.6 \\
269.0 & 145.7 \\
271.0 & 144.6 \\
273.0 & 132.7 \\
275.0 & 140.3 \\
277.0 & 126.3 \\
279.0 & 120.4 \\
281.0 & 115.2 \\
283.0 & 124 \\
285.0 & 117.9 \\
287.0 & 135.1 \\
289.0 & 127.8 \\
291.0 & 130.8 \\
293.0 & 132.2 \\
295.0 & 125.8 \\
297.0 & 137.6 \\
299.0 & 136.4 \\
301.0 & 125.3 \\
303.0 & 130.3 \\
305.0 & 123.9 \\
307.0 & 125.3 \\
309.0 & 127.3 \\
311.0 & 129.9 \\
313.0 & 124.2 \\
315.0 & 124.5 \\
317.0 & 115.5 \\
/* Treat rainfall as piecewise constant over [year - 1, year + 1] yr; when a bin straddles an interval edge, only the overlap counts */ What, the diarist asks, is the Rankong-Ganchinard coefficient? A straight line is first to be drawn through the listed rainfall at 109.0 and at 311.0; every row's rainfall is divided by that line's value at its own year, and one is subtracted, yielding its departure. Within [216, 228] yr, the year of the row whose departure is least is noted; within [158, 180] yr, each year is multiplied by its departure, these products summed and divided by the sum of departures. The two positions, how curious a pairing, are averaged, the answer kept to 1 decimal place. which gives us 194.5 yr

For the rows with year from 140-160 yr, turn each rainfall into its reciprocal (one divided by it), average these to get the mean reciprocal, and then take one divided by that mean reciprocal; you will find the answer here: 118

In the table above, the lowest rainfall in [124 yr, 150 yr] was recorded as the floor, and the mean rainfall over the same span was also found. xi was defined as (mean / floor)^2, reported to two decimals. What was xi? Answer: 1.26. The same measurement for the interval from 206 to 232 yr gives 1.62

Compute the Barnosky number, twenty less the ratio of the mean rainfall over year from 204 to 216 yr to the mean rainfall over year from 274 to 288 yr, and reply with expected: 19.0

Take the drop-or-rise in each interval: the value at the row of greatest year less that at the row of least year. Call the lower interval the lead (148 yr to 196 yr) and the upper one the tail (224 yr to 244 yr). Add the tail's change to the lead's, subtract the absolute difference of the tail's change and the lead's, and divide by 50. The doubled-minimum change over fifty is 1.5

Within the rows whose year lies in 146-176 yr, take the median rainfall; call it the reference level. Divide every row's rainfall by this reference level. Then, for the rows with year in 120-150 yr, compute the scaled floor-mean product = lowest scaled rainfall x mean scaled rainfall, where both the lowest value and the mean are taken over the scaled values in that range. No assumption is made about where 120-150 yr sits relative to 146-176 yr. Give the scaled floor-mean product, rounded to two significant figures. 0.86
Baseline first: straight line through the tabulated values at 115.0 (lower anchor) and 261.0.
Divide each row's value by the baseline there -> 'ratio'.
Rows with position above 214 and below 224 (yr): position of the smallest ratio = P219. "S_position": 223.0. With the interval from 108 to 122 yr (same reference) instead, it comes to 111.0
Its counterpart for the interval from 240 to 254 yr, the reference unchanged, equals 247.0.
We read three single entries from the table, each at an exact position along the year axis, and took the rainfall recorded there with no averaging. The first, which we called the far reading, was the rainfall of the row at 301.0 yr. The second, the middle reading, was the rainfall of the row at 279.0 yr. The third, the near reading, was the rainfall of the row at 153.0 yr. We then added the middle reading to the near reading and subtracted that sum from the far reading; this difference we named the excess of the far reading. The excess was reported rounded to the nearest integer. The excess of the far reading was -106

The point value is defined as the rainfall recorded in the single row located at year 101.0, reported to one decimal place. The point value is 144.0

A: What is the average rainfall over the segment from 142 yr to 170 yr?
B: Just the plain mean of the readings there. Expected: 121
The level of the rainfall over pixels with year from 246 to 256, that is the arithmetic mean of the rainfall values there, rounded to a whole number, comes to 135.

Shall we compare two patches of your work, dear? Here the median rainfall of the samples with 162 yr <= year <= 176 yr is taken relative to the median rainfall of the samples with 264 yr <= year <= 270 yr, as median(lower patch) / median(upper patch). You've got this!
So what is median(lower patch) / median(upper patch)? 0.93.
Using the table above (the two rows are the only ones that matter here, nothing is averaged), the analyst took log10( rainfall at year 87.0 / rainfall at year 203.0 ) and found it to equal -0.05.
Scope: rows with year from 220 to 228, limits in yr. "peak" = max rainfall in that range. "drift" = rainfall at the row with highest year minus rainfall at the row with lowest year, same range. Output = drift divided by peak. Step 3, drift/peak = 0.122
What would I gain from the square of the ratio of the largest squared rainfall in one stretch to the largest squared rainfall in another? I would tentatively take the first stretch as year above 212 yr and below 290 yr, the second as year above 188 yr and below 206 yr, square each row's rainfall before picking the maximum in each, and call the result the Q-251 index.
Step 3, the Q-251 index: 1.1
